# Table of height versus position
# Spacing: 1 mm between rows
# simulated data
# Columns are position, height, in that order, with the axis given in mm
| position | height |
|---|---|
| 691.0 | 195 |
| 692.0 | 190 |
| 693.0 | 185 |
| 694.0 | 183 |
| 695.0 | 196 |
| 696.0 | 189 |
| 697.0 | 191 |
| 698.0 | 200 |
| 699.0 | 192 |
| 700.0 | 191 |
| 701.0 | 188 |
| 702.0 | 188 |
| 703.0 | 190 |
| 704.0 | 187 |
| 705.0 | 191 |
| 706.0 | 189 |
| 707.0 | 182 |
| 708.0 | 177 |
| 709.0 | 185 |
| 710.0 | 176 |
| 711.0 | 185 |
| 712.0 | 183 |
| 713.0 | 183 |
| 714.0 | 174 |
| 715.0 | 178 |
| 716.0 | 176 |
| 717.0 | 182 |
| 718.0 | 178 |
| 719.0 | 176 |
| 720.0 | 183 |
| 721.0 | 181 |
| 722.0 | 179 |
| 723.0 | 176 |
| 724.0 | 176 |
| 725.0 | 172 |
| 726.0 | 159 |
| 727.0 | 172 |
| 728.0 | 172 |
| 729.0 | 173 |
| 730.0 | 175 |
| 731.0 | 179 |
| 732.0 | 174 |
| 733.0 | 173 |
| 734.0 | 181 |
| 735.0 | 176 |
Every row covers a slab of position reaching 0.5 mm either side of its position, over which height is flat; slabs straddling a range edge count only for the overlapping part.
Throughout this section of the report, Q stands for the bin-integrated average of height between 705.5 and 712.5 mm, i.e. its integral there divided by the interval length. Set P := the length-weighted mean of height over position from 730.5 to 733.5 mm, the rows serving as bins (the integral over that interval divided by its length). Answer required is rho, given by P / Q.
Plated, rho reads 0.96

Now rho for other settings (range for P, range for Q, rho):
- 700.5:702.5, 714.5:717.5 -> 1.05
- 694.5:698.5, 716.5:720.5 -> 1.08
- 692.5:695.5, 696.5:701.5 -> 0.98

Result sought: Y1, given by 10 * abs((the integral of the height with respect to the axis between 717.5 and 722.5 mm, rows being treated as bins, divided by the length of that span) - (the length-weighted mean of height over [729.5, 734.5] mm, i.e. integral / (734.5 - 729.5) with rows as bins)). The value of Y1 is 30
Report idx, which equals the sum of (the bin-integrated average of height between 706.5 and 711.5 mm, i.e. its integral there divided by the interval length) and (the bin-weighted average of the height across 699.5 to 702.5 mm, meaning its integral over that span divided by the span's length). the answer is 370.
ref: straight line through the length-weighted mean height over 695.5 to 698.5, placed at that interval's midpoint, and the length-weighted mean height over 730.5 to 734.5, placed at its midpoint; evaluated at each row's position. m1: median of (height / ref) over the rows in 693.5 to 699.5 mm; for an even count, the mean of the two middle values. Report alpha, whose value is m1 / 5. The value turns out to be 0.199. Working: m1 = 0.993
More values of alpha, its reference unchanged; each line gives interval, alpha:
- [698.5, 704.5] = 0.198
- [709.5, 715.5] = 0.194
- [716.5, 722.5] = 0.197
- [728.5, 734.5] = 0.197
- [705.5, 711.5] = 0.195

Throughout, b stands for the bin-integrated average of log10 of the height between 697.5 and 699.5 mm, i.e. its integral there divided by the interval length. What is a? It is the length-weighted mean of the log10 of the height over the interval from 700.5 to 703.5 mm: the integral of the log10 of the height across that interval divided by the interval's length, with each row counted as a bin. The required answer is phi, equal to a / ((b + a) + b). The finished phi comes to 0.332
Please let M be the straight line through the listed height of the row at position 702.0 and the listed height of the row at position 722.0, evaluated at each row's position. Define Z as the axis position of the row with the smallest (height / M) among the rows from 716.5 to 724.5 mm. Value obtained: 719.0 mm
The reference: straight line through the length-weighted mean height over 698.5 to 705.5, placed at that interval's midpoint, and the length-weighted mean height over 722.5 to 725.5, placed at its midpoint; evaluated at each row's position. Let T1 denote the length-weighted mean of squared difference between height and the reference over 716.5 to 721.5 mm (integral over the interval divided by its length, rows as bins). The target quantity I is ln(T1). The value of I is 2.5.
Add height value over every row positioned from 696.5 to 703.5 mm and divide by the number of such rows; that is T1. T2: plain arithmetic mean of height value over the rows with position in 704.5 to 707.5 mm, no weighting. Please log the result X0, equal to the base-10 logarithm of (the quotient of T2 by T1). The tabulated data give -0.009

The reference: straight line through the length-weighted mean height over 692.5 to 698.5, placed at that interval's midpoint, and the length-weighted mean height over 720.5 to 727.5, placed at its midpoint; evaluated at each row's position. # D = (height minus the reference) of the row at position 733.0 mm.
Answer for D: 4.8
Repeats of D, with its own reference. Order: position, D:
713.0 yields 2.8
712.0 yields 2.2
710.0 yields -6.0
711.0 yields 3.6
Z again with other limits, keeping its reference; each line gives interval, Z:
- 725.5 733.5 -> 726.0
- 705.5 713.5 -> 710.0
